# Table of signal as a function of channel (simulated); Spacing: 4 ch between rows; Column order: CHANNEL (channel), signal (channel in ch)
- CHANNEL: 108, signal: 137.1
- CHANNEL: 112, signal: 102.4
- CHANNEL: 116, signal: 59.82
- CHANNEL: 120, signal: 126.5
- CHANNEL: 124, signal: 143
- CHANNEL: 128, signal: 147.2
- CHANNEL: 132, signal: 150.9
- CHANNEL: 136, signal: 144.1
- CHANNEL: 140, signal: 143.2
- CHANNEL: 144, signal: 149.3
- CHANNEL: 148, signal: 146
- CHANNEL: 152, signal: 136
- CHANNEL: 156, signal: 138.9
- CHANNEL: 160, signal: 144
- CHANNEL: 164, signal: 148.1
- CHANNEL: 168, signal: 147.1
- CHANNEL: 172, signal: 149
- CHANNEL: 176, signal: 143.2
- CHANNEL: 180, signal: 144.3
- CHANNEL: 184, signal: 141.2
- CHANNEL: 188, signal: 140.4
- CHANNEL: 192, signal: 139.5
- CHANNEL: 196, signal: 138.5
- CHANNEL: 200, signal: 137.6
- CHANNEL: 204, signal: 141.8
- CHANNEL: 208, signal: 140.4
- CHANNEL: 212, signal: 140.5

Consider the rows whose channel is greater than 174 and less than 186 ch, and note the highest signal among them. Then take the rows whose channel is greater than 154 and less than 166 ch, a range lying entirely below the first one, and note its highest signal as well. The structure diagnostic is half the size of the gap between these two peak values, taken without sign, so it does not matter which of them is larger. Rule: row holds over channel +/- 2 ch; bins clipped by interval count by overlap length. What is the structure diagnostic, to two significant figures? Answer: 1.9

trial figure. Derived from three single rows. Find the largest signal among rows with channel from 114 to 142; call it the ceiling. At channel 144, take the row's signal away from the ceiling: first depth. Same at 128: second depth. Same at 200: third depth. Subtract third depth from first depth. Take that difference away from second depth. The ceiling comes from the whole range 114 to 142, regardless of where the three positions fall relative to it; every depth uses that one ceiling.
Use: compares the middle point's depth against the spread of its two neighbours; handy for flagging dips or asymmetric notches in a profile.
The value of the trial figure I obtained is 15.4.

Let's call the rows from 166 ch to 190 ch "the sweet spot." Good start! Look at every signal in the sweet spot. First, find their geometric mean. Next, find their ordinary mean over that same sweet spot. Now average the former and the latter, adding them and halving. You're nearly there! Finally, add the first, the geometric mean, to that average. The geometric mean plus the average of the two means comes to 288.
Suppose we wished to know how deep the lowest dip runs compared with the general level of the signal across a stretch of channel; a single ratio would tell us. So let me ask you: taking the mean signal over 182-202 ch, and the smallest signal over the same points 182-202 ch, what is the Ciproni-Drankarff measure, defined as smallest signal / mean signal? 0.987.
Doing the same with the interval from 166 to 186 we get 0.974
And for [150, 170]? 0.952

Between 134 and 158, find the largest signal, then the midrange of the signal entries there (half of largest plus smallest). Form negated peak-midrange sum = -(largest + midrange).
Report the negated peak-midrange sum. -292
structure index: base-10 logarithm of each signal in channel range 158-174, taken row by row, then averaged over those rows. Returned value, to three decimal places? 2.167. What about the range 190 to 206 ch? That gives 2.144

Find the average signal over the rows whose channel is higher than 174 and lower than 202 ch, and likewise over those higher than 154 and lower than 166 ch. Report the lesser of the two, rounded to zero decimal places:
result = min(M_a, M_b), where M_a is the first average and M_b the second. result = 141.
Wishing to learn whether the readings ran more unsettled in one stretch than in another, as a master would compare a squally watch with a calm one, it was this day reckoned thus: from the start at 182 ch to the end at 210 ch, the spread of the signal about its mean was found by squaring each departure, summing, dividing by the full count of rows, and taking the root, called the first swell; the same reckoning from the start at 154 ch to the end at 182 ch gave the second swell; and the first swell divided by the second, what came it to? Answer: 0.4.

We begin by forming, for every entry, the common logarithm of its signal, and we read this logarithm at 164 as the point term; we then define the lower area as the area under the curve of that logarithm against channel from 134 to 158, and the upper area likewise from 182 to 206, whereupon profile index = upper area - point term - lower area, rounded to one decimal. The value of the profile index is -2.4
